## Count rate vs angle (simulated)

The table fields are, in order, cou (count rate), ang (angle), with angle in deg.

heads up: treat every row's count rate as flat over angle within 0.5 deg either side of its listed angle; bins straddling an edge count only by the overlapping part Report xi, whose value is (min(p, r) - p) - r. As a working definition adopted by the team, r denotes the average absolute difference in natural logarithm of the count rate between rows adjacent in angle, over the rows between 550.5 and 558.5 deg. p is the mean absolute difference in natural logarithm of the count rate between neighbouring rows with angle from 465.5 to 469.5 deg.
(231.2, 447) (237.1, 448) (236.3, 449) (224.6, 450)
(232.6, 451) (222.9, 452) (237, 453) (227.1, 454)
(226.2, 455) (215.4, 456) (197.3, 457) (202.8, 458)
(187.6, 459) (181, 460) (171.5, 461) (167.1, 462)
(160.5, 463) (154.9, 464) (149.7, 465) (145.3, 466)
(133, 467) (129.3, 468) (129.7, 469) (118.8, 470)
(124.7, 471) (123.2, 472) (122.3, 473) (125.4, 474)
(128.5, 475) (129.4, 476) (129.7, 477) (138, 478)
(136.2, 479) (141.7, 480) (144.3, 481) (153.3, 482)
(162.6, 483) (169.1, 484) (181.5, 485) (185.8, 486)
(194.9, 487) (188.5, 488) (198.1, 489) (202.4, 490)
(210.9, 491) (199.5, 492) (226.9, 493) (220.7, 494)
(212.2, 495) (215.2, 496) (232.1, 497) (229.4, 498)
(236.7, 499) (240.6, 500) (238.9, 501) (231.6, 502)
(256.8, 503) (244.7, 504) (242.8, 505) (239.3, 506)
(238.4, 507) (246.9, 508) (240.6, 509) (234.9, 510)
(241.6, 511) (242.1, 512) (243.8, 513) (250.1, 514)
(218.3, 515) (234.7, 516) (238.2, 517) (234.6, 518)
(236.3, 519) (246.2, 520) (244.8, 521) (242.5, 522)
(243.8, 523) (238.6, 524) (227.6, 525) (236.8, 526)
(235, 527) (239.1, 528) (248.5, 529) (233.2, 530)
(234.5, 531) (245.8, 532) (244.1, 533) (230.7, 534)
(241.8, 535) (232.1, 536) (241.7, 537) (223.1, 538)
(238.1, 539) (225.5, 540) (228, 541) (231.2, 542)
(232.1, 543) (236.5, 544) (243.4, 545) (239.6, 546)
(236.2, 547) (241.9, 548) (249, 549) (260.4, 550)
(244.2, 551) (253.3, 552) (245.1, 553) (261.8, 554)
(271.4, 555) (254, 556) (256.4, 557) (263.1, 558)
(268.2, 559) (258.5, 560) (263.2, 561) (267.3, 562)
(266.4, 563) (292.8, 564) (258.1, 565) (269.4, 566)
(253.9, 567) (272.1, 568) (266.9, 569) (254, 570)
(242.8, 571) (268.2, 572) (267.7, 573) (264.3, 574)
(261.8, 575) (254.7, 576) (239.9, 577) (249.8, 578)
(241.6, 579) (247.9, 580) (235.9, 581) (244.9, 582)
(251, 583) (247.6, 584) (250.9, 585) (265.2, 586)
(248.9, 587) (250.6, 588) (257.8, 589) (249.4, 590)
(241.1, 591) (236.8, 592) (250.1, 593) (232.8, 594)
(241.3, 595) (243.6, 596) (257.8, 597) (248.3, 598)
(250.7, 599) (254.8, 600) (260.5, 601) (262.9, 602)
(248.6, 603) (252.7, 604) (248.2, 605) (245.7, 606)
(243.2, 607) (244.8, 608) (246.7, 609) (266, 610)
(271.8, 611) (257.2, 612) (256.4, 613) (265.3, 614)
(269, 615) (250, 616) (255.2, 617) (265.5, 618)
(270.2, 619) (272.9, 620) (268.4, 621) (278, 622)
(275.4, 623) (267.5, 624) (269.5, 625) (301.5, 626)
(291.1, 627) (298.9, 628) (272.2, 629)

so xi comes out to -0.040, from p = 0.0399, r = 0.039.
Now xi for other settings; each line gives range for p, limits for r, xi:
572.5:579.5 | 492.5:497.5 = -0.039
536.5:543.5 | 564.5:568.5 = -0.057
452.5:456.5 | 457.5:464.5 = -0.045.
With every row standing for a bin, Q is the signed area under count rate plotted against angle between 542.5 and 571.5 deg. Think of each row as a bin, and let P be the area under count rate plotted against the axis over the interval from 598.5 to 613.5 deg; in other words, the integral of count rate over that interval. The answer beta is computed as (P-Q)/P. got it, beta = -0.9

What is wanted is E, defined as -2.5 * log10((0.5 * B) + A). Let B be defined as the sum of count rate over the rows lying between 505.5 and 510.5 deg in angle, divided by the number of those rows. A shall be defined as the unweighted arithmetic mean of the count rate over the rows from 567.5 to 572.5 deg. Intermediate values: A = 261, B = 240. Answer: -6.45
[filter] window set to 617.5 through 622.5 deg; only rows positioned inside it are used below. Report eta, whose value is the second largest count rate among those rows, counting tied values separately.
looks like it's 272.9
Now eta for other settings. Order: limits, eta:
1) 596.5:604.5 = 260.5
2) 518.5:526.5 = 244.8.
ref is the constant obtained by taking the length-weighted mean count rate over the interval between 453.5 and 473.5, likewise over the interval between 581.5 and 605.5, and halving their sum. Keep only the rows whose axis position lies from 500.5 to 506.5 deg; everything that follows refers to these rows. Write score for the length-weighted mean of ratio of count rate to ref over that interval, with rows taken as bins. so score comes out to 1.17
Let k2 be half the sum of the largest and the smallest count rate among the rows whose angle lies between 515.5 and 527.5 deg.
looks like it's 237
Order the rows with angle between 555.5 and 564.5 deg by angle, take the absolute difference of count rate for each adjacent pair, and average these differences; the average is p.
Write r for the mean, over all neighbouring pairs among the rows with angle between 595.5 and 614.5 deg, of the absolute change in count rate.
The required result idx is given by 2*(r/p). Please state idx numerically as 1.8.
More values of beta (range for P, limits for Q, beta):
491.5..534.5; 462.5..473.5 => 0.9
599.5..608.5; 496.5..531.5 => -2.7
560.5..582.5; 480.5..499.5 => 0.3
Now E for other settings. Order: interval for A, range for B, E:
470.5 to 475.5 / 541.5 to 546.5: -5.96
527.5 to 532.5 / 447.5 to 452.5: -6.38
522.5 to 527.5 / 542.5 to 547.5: -6.38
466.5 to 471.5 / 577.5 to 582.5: -5.99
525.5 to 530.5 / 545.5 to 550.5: -6.39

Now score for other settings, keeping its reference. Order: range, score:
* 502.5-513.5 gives 1.18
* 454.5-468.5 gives 0.84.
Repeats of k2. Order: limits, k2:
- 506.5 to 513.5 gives 241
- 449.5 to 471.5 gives 178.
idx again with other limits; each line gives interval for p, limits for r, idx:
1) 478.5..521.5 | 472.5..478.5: 0.8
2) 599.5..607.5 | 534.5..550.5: 3.0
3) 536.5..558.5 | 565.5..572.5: 3.4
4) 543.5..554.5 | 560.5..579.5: 2.7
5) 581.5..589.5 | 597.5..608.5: 1.2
